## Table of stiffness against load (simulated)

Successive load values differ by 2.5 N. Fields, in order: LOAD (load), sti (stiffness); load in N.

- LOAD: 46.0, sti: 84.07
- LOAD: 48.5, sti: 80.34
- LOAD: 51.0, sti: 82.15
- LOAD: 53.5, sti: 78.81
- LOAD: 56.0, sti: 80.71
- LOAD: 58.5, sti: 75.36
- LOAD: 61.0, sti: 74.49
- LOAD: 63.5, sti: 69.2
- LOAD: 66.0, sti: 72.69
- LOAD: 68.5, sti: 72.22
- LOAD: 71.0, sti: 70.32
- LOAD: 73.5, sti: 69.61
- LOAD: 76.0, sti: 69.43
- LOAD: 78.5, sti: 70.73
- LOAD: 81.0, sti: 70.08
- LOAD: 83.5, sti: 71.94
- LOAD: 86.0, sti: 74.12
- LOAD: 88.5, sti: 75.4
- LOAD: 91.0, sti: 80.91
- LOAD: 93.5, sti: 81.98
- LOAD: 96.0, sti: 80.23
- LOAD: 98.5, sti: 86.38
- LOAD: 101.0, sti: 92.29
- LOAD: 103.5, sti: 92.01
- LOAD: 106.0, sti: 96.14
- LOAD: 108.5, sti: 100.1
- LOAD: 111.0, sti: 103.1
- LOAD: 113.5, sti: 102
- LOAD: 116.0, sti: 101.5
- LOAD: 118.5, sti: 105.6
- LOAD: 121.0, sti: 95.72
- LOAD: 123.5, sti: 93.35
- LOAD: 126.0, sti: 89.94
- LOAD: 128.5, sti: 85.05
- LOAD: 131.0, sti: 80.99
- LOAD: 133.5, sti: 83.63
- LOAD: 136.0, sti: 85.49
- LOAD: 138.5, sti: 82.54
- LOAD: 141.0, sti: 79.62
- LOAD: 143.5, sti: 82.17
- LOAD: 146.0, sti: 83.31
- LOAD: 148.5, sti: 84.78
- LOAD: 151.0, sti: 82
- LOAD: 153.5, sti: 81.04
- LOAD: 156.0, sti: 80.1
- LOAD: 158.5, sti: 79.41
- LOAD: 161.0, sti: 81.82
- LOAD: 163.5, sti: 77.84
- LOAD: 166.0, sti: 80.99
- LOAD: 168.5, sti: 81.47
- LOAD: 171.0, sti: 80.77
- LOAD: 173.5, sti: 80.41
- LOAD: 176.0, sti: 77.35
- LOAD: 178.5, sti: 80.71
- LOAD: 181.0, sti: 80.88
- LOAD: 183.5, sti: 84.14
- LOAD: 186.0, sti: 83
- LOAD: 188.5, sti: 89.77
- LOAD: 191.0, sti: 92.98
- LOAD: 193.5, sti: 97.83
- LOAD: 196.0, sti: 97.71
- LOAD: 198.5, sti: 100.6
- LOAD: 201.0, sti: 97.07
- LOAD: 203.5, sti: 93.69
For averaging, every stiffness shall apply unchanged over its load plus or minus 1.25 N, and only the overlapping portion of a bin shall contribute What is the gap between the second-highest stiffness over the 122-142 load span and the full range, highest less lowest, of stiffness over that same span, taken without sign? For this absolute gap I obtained 76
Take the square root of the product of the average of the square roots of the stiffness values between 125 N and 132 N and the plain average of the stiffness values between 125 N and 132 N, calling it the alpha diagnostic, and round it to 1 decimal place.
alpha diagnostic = 28.1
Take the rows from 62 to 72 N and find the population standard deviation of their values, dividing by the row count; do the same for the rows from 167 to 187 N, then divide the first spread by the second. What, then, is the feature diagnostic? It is 0.76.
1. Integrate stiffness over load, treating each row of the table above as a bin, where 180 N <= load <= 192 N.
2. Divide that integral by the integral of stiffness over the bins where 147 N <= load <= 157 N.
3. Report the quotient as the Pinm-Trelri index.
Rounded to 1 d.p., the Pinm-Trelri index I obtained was 1.3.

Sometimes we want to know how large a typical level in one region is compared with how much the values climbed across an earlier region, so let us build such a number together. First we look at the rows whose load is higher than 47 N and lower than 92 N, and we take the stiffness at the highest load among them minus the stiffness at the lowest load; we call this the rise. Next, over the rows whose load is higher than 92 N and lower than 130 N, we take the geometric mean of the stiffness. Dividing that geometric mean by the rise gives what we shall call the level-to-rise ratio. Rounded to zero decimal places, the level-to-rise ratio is 164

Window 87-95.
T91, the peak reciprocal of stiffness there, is 0.0133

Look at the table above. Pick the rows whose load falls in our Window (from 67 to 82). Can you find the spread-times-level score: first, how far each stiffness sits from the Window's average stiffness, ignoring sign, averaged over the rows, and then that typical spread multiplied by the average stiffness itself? 51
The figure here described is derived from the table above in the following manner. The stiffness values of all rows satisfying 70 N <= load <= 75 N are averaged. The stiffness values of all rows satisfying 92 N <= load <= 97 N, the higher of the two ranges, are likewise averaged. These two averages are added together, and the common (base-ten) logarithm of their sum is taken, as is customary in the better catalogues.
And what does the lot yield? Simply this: 2.18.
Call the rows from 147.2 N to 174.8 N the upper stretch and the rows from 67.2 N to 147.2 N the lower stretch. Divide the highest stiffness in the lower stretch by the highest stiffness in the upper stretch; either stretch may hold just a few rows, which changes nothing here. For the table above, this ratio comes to 1.25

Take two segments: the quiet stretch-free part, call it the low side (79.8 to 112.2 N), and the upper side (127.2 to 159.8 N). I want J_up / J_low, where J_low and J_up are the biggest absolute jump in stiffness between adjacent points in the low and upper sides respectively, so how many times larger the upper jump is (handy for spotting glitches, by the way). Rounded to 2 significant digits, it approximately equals 0.66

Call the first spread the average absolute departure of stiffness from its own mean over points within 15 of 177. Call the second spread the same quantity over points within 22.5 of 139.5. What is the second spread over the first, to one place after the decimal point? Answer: 1.5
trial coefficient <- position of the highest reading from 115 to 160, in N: 118.5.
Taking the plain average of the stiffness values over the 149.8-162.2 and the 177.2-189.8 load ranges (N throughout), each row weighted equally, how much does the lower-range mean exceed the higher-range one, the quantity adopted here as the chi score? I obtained -3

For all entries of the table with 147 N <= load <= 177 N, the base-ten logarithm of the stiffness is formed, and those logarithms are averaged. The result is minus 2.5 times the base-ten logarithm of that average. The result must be -0.701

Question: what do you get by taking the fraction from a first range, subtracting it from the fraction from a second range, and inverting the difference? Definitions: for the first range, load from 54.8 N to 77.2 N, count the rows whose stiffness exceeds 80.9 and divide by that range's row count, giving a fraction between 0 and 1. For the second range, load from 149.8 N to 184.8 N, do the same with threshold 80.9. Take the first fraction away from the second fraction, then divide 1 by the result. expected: 2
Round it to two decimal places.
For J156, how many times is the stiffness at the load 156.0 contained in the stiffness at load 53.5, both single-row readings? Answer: 0.98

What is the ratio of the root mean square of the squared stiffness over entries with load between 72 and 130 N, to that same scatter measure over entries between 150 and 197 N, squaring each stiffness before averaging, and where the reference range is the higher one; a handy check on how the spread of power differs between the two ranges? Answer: 1.11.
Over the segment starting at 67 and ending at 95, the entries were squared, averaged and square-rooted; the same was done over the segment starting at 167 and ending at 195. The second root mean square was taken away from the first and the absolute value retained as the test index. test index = 11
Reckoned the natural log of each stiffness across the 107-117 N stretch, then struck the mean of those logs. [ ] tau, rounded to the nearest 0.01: 4.62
